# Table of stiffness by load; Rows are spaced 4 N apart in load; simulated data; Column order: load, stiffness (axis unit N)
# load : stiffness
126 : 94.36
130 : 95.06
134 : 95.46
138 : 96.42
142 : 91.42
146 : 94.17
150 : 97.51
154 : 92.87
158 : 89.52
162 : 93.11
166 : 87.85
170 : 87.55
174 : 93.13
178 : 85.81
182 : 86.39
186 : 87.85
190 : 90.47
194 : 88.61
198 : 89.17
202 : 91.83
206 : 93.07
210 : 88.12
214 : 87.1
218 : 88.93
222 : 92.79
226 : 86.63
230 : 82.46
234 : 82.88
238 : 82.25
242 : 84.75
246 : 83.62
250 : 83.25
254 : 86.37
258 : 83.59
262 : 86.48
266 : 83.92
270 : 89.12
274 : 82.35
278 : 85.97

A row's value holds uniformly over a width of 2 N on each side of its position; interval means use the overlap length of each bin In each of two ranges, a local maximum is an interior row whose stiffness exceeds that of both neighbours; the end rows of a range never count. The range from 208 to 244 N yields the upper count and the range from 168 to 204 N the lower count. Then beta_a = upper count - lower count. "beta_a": 0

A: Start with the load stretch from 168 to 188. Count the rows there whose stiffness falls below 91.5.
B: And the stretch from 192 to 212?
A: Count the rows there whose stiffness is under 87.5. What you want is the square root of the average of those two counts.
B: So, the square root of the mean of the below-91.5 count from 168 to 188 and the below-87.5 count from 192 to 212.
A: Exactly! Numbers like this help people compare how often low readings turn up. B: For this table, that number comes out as 1.4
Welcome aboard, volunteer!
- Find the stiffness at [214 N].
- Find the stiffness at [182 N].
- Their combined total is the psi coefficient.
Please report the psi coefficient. 173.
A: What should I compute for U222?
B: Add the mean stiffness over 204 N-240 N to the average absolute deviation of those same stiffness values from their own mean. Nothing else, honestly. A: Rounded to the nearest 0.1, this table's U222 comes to 90.3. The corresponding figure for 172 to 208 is 91.8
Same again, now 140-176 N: 94.4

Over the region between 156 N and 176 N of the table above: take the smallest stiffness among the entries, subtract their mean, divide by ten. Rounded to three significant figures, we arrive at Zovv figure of -0.268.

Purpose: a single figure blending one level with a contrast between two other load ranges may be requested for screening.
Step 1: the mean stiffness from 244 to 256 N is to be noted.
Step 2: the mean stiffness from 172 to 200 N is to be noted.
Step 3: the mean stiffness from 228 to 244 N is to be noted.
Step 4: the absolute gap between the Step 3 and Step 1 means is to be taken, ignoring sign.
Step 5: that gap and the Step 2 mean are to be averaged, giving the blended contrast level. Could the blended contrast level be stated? 45.1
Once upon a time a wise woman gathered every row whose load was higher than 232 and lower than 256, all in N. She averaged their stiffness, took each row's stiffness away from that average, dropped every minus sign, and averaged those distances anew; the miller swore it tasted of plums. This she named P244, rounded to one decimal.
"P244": 1.1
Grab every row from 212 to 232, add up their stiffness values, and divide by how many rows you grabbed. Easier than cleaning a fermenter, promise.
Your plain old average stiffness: 88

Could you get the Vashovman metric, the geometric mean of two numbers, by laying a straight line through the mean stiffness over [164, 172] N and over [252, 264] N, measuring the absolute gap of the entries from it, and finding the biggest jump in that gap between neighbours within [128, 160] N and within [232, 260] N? 3.6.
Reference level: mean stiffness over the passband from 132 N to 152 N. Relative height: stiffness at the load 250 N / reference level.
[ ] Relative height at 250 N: 0.876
